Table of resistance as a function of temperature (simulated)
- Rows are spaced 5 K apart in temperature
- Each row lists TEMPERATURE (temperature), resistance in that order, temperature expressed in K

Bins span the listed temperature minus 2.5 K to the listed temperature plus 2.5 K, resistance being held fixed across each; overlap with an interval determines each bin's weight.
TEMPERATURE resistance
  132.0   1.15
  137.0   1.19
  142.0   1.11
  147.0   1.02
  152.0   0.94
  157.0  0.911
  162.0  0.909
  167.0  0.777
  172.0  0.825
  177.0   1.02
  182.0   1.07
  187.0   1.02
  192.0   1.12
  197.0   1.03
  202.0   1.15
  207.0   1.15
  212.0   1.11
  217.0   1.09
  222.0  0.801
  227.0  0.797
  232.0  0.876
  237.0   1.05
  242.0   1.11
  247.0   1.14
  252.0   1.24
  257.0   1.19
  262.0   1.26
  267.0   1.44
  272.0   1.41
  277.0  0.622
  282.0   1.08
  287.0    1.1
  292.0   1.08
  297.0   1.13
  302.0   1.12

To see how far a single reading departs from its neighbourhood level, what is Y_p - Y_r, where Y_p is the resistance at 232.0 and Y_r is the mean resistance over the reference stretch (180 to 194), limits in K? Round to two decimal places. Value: -0.19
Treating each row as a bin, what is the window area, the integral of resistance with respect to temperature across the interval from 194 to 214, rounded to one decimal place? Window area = 22.2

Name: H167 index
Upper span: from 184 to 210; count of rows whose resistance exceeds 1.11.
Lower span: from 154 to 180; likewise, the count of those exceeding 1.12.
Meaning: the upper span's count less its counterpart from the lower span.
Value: 3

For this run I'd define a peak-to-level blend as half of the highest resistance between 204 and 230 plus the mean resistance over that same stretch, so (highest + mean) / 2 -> 1.07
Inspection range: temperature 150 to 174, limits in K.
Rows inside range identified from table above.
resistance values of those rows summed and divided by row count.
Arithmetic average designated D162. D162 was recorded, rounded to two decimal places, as 0.87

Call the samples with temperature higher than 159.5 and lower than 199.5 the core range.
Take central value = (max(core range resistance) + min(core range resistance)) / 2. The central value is 0.95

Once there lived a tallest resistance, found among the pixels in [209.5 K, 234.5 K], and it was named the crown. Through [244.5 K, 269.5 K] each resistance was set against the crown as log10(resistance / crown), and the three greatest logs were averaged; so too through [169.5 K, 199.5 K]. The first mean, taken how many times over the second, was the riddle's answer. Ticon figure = -4.9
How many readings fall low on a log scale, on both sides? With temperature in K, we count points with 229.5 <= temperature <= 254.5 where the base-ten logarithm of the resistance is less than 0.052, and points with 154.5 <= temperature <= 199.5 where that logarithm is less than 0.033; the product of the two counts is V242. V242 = 24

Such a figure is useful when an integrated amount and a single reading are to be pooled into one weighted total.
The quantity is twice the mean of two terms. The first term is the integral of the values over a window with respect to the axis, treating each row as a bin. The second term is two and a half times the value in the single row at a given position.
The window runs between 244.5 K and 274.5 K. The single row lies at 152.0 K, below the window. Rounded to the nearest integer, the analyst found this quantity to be 41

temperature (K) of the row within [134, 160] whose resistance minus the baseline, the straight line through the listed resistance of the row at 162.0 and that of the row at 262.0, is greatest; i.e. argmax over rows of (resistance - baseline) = 137.0 K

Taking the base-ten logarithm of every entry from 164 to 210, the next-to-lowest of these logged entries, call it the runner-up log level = -0.084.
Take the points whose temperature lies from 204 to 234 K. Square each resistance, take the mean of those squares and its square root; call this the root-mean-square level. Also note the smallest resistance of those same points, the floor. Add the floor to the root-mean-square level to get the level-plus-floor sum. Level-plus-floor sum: 1.78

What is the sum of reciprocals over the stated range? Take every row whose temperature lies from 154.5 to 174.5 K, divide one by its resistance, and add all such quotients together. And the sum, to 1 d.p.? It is 4.7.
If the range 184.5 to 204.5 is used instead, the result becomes 3.7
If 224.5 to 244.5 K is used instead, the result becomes 4.2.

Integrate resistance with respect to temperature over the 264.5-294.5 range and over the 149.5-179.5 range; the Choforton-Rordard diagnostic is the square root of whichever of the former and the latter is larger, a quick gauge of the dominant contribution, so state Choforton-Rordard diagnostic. 5.8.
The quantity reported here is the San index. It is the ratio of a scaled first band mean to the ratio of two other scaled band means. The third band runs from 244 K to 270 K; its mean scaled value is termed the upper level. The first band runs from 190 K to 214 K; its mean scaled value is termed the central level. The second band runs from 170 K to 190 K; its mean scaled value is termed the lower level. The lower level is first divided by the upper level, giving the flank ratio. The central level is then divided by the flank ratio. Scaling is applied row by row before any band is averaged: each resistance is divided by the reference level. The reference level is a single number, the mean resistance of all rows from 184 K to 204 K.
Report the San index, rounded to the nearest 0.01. 1.31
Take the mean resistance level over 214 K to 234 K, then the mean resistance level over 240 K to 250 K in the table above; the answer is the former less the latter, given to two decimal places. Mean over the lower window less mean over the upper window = -0.23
